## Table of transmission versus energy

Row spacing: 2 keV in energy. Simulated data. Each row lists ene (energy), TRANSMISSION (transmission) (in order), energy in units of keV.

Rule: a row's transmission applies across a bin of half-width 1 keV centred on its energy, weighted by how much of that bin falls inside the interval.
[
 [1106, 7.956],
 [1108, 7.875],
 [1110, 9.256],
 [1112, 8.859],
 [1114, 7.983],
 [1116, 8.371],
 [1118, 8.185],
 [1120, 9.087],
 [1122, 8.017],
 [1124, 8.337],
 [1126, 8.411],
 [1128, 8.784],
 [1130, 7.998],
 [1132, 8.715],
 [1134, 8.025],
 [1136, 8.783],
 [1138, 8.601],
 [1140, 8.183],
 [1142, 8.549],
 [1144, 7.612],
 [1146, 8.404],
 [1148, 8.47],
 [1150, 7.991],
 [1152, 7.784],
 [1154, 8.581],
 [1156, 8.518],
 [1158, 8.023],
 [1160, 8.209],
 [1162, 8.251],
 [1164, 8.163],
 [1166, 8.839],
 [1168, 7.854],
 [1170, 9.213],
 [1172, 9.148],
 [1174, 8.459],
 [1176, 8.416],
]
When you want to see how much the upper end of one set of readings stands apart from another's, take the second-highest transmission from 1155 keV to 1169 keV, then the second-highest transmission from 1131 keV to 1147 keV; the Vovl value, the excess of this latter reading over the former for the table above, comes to 0.20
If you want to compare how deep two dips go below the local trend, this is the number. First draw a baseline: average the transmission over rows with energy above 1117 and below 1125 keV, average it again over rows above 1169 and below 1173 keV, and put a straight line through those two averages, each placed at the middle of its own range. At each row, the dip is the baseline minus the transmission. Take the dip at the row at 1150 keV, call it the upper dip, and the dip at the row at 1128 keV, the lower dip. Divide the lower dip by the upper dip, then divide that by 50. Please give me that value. -0.006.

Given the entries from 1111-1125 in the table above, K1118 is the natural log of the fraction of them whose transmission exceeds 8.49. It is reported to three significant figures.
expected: -1.25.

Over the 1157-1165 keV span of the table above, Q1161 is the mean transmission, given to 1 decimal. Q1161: 8.2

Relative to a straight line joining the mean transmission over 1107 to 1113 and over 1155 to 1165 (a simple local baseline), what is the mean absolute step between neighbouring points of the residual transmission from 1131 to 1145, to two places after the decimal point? 0.55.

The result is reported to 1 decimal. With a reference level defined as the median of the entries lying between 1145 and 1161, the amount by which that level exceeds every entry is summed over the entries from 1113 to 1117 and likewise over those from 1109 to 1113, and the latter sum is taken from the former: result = 1.8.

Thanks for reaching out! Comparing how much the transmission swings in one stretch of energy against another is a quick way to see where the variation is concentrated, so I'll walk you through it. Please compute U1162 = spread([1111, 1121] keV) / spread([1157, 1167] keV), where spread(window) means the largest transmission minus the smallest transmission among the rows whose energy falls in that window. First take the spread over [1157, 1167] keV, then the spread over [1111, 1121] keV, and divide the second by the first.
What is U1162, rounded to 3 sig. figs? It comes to 1.35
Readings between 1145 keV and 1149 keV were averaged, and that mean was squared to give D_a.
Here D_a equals 71.2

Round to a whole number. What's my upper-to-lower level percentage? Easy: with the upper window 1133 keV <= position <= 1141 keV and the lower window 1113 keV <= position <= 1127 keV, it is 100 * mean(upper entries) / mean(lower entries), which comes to 101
